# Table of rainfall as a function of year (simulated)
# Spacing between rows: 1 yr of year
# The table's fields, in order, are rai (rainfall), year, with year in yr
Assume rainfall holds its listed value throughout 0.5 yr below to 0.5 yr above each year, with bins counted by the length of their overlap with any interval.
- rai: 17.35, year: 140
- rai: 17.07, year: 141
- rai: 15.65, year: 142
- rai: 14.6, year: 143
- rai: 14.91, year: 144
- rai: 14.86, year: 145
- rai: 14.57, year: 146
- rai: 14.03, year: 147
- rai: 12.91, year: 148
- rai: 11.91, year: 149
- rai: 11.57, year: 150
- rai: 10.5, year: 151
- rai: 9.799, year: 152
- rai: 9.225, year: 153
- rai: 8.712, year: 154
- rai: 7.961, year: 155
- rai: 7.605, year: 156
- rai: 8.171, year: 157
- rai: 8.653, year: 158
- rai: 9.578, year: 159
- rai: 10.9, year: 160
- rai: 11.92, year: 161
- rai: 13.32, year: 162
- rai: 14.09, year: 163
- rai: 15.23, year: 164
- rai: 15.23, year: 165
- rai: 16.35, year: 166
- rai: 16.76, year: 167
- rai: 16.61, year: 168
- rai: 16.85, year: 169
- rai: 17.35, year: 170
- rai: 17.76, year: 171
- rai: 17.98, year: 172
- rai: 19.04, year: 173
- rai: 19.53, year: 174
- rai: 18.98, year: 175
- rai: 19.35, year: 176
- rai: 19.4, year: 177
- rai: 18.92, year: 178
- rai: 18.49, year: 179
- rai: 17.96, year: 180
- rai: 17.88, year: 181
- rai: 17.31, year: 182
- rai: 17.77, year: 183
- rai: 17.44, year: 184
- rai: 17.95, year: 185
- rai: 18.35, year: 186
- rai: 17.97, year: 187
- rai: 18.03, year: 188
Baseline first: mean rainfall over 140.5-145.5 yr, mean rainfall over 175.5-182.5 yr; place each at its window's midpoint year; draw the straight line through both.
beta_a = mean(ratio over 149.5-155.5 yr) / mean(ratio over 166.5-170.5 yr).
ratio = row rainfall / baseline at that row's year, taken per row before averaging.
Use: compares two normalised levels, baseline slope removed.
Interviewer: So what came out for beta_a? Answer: 0.62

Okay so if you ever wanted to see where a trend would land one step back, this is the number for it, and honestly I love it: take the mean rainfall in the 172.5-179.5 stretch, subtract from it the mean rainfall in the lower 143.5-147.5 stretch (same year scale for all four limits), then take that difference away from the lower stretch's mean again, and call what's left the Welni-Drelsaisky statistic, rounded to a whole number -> 10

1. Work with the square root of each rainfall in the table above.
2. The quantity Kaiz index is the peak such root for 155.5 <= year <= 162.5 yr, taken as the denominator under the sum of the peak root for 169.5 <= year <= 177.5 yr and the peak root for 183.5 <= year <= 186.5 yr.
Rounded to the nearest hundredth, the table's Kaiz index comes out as 2.38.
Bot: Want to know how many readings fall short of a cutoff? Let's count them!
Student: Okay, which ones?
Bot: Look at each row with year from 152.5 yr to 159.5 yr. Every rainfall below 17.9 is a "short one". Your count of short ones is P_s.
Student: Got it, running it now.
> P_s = 7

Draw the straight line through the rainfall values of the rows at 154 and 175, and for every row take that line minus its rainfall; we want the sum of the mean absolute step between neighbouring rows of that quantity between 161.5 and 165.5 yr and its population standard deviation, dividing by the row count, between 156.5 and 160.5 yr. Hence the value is 1.0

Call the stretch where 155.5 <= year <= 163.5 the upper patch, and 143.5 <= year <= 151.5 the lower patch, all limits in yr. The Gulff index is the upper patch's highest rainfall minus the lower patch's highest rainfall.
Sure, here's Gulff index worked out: -1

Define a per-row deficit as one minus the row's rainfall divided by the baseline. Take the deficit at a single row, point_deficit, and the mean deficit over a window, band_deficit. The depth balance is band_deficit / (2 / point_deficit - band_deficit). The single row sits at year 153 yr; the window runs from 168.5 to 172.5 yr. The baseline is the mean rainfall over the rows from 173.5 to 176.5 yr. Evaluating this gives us 0.025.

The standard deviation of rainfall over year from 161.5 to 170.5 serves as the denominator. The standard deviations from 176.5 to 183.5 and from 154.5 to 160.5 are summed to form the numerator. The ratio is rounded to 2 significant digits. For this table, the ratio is 1.4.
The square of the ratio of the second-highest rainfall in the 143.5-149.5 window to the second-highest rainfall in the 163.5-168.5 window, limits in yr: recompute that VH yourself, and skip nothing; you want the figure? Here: 0.8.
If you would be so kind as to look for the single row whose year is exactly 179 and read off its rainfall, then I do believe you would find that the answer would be 18.49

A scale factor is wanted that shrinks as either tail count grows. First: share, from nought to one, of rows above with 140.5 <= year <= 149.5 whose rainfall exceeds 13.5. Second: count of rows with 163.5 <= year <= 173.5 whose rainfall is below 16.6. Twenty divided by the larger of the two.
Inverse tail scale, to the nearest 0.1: 6.7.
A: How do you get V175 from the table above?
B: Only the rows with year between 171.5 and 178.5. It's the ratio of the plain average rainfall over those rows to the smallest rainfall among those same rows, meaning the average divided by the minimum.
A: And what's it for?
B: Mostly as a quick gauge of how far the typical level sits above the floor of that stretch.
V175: 1.06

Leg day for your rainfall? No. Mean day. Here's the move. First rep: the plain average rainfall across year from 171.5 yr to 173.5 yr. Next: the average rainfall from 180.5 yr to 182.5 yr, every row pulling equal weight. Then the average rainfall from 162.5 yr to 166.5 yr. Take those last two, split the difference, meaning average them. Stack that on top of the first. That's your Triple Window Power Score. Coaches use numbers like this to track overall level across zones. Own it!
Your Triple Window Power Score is 35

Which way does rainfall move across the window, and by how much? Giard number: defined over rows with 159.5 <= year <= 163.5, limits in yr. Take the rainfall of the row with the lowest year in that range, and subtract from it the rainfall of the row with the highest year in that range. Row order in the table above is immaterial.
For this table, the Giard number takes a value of -3.2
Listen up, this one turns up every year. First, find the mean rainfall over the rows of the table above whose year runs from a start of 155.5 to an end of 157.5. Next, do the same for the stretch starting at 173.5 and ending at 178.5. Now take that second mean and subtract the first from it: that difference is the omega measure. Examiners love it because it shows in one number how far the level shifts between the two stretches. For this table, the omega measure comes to 11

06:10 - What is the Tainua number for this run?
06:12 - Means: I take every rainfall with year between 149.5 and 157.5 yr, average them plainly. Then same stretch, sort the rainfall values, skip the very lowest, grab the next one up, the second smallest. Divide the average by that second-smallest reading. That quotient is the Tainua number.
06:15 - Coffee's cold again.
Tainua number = 1.15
